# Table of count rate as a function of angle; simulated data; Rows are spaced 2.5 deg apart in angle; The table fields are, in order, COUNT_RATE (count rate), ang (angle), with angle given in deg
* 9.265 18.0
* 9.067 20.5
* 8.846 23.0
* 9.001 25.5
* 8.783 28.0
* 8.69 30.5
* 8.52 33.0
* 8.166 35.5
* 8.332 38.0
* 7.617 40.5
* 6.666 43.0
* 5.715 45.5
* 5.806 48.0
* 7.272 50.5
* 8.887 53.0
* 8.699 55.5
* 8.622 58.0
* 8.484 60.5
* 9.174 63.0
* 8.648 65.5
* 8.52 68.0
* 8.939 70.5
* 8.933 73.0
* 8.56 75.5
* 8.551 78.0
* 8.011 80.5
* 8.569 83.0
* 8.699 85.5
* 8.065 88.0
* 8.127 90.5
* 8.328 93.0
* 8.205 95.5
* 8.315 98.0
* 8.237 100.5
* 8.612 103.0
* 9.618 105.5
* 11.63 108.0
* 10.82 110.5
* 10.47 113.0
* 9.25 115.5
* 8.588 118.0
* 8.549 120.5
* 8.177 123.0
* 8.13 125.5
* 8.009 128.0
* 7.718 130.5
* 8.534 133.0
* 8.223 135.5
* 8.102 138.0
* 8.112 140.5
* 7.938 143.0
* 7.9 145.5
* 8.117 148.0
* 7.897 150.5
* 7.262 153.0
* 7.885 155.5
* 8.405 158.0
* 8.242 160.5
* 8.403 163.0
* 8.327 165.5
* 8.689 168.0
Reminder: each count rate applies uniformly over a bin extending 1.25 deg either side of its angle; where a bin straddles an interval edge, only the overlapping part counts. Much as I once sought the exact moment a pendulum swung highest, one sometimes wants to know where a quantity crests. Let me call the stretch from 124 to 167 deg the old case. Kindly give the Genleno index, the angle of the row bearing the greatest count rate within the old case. 133.0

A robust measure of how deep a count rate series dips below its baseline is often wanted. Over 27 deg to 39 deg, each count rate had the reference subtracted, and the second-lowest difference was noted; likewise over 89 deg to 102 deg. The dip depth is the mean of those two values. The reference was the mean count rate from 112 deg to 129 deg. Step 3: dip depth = -0.5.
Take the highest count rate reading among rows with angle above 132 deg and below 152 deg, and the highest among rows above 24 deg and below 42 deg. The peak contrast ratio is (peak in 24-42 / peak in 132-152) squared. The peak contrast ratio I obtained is 1.1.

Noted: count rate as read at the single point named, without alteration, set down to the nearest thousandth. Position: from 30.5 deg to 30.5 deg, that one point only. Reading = 8.690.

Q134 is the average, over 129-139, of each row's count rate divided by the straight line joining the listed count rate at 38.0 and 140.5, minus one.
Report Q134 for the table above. 0.00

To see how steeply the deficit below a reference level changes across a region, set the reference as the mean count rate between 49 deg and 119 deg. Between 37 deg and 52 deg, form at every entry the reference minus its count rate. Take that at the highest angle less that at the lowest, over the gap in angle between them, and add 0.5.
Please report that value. 0.58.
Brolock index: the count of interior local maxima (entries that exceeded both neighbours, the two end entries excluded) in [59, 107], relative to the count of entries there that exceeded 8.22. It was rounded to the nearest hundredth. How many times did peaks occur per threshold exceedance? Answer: 0.33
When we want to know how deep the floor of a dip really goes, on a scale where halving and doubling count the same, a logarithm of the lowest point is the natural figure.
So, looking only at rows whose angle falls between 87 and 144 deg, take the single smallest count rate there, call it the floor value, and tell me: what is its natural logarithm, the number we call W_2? 2.04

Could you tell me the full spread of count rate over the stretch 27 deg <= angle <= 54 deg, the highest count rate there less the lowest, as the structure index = 3.2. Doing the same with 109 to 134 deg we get 3.1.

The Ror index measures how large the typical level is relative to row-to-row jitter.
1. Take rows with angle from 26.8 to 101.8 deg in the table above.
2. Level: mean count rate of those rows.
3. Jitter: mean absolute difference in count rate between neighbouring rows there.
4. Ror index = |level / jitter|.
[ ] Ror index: 20.6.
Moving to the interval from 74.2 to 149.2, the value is 21.8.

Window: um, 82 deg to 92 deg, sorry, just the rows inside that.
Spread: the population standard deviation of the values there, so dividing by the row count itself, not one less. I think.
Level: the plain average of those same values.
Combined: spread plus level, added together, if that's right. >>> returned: 8.6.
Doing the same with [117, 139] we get 8.5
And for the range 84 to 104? 8.5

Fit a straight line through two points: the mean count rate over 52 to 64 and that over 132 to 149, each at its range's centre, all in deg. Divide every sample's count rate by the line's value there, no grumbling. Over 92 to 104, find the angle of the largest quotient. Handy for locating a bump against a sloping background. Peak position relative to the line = 103.0 deg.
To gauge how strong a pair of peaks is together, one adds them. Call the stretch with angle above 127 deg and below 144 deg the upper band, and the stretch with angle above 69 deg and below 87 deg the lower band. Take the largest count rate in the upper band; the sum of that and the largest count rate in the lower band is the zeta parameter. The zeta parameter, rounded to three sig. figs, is 17.5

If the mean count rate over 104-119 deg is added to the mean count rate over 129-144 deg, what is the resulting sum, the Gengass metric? 18.2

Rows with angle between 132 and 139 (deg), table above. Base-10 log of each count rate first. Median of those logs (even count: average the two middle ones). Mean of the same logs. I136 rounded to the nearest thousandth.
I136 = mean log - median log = 0.003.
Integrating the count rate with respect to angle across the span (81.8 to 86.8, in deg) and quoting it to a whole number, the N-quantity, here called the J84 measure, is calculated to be 43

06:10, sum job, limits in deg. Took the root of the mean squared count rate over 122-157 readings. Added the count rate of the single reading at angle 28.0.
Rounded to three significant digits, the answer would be 16.8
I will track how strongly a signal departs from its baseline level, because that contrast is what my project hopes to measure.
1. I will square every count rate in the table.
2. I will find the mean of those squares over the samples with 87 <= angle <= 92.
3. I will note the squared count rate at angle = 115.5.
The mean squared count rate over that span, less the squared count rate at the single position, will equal -20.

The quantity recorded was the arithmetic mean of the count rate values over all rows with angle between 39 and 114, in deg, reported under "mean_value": 8.5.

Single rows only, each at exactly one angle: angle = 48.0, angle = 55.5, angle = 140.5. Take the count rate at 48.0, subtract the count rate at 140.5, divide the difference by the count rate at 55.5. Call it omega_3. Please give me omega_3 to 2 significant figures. -0.27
